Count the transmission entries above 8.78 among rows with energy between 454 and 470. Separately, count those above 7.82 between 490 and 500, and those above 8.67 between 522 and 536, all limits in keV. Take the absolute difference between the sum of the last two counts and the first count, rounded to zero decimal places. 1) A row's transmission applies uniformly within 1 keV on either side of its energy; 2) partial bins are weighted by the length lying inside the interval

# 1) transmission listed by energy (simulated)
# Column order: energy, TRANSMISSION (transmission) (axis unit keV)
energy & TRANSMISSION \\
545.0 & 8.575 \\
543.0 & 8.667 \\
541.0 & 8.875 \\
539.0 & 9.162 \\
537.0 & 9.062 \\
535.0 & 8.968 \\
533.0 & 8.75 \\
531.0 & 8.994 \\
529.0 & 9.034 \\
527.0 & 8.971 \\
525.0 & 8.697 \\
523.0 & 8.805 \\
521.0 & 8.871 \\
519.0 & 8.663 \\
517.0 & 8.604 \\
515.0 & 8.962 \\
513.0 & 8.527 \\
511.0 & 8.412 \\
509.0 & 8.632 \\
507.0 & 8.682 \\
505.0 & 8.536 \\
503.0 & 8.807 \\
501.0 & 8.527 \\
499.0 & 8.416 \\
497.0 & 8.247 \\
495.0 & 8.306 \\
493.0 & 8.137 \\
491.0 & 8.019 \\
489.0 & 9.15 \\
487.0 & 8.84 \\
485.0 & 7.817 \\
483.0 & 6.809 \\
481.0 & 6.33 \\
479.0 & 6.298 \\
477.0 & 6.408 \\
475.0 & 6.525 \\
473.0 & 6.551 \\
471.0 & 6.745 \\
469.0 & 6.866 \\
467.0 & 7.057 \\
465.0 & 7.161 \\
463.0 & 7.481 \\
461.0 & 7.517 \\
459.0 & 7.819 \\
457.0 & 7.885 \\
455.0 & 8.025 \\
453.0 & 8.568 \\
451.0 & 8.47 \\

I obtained 12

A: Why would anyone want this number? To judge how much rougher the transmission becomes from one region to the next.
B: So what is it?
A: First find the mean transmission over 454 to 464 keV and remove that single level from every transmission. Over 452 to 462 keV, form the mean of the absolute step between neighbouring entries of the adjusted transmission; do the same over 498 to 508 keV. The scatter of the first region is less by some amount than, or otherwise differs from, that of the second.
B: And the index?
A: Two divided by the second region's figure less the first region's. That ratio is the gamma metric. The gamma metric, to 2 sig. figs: -33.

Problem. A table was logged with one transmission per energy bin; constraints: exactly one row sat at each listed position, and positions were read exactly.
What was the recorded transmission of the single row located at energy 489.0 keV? 9.15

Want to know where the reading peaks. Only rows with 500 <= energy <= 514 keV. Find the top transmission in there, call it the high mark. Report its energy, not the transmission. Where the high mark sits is 503.0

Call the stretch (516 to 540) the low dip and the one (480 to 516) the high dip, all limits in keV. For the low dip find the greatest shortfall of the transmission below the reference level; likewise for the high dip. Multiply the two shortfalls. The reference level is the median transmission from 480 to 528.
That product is -0.1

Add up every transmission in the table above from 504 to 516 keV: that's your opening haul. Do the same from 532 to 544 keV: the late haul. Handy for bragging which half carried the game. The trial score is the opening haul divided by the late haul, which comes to 0.97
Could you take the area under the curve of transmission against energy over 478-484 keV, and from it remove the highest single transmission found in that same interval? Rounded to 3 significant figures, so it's 32.1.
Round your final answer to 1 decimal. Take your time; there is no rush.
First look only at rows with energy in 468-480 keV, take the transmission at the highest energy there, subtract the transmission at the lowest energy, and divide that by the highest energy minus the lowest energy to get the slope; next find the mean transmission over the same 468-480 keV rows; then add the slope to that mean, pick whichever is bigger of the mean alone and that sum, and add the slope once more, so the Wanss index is 6.5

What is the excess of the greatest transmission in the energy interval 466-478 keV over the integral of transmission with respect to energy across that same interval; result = -73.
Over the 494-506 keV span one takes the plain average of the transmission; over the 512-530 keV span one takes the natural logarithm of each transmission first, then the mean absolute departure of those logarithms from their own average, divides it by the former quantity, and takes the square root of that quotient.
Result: 0.0451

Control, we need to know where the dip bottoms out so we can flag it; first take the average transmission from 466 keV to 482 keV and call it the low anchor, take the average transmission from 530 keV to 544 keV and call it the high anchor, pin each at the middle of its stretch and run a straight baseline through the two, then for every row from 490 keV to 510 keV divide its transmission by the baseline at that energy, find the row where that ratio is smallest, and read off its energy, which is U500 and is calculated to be 509.0 keV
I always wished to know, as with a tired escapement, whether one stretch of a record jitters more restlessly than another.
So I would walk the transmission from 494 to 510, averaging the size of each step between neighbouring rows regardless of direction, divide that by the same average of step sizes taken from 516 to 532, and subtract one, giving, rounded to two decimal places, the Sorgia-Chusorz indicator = 0.33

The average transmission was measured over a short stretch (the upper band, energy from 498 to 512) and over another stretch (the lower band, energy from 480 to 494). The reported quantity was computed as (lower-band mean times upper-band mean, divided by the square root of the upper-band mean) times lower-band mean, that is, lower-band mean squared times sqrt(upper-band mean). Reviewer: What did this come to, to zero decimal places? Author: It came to 181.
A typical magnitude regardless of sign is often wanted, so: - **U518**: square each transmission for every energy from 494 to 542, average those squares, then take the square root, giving 8.7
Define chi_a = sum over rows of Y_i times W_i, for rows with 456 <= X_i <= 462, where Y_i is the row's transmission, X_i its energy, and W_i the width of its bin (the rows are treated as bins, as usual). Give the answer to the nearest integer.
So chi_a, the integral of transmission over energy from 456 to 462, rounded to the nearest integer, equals 46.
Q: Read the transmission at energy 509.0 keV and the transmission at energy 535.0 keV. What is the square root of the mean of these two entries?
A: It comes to 2.97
